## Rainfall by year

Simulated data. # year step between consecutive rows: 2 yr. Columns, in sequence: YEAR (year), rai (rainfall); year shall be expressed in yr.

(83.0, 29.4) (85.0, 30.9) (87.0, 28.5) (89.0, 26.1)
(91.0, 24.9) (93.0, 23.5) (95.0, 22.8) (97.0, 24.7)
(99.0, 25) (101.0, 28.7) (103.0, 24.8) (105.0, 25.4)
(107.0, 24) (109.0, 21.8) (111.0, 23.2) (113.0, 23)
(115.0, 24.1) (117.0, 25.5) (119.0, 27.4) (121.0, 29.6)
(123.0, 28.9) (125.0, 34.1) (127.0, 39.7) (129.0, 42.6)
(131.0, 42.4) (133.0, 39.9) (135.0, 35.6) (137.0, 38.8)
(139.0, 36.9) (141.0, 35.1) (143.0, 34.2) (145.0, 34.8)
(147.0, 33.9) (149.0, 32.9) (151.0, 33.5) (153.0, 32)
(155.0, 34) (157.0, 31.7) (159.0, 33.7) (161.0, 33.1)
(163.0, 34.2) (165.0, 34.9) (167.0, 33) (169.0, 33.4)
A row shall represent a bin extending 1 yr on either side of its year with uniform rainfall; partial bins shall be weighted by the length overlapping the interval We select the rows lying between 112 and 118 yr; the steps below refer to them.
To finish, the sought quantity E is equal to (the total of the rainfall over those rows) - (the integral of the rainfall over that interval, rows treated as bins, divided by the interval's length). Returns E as 48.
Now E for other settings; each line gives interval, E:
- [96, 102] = 52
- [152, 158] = 65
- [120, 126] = 62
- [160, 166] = 68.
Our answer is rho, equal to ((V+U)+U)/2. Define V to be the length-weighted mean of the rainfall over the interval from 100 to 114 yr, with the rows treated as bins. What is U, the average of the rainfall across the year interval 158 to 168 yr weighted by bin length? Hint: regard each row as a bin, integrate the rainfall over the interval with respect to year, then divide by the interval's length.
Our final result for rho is 46.0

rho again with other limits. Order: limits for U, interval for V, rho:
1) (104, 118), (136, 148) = 41.7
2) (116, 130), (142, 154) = 49.3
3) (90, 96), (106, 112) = 35.2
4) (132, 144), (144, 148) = 53.9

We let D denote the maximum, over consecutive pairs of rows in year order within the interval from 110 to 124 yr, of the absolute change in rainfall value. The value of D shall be 2.2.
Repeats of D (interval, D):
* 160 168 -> 1.9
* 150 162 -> 2.3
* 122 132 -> 5.6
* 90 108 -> 3.9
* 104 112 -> 2.2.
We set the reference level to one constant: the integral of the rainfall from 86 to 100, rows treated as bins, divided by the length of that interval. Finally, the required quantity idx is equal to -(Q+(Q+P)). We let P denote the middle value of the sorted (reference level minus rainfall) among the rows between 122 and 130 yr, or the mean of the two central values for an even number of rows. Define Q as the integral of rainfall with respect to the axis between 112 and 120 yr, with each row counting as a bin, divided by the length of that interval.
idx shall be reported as -38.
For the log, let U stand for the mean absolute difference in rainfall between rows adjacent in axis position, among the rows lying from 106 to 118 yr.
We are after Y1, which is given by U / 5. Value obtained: 0.25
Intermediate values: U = 1.26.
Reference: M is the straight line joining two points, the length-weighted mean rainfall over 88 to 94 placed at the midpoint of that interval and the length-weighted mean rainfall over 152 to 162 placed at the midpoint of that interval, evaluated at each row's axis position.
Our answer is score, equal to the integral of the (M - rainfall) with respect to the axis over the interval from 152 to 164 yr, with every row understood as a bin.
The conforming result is -1.1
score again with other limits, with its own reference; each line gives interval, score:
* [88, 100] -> 8.4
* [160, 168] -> -0.4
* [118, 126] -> -11.0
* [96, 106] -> 3.4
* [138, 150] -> -39.9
